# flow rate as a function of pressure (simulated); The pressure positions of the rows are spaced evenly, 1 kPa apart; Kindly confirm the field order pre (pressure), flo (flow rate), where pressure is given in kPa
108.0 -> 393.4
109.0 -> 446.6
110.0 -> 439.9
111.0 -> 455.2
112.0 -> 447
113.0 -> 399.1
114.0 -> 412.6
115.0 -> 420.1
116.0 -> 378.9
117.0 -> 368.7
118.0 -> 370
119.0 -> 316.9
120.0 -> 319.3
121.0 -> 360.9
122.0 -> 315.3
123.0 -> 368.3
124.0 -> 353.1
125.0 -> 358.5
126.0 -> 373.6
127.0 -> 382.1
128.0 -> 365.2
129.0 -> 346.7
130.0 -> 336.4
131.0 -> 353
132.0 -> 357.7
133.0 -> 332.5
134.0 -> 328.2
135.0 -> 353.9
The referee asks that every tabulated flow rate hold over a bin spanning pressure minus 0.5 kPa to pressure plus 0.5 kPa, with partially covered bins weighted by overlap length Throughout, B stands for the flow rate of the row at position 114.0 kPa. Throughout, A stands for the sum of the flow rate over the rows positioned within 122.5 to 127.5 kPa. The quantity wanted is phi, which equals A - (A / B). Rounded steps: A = 1836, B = 412.6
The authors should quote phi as 1831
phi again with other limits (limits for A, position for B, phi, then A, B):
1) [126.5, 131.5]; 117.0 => 1779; 1783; 368.7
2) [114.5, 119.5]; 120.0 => 1849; 1855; 319.3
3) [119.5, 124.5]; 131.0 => 1712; 1717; 353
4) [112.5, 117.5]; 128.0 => 1974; 1979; 365.2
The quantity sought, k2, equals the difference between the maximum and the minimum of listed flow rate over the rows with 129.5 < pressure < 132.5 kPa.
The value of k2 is 21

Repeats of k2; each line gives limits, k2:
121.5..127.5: 67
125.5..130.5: 46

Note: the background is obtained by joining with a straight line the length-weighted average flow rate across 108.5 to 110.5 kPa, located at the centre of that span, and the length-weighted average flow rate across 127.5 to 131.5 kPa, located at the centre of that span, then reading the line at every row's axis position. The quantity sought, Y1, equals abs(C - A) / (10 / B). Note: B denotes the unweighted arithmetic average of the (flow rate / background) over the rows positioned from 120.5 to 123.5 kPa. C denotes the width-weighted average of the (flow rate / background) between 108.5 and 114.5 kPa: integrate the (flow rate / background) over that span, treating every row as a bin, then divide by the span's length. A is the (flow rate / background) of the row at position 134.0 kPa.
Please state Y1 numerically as 0.0002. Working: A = 1.00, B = 0.90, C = 0.998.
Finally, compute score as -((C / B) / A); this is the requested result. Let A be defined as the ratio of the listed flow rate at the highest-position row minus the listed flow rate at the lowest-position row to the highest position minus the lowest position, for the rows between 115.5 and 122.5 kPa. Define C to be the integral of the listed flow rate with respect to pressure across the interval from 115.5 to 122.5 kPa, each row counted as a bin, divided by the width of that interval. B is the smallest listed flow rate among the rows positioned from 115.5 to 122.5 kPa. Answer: 0.10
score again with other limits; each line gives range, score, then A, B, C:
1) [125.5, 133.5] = 0.18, -6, 332.5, 356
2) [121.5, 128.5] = -0.14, 8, 315.3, 359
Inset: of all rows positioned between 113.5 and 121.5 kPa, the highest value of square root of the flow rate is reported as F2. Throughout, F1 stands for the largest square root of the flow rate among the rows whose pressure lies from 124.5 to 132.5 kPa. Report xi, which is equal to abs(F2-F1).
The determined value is 0.9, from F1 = 19.5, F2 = 20.5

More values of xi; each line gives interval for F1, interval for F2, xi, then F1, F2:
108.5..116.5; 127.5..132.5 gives 2.2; 21.3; 19.1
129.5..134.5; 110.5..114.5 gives 2.4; 18.9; 21.3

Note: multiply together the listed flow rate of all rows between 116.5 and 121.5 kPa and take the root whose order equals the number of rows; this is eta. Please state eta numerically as 346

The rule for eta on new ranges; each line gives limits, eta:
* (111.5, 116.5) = 411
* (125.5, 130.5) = 360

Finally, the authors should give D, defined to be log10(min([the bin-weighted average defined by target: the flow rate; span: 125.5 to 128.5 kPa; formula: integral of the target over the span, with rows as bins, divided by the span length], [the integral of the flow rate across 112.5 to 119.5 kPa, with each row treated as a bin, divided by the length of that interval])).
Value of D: 2.57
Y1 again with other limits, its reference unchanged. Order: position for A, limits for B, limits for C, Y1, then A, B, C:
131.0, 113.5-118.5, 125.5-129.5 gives 0.0008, 1.03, 0.94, 1.020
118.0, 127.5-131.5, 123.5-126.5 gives 0.0058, 0.92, 1.00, 0.975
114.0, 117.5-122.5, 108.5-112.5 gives 0.0037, 0.98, 0.85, 1.020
